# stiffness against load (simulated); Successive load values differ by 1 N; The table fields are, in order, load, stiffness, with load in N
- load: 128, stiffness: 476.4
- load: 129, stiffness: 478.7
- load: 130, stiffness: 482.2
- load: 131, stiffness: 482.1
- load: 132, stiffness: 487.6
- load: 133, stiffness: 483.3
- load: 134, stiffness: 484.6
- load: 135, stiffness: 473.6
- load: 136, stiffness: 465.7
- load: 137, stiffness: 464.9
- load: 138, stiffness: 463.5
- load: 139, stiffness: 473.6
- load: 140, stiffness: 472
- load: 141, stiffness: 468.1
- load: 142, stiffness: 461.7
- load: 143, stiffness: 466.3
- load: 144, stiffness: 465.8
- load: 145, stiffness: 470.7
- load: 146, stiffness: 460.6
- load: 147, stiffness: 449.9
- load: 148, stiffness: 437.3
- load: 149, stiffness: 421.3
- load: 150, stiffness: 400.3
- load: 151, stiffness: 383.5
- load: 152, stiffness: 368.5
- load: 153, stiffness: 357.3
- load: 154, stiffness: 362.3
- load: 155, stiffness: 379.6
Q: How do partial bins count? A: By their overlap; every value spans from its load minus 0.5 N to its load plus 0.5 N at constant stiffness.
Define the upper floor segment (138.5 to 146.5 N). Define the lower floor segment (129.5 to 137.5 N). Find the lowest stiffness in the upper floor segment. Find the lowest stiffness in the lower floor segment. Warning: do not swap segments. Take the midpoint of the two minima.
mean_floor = 463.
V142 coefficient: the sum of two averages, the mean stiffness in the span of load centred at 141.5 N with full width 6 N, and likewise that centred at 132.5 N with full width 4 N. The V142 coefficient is 952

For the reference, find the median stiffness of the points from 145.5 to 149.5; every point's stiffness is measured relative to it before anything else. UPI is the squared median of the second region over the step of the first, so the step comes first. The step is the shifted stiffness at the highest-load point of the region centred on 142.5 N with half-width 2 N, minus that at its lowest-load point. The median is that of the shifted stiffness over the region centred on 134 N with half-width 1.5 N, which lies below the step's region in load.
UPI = -685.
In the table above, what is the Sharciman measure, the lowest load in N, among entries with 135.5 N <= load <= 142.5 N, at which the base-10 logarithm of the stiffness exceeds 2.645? 136 N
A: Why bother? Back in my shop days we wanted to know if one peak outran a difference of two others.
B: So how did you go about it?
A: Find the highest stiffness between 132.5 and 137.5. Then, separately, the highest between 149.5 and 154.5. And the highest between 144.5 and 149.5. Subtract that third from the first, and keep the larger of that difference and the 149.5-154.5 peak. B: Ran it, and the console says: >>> 400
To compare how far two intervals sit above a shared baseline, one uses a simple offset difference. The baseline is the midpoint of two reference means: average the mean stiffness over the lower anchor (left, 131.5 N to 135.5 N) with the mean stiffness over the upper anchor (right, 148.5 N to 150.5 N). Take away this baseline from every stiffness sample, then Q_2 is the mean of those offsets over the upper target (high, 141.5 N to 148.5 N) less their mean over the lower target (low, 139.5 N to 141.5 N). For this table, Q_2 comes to -11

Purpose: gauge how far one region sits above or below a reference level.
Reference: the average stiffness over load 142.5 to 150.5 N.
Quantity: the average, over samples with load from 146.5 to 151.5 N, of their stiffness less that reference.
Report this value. -28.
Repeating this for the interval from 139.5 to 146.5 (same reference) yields 20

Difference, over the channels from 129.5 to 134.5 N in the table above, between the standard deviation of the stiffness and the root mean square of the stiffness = -482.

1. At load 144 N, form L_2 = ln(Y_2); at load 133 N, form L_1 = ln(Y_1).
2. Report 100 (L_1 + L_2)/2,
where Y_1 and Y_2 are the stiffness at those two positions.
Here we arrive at 616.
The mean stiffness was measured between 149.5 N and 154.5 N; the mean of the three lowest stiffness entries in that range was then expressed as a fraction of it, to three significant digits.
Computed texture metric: 0.969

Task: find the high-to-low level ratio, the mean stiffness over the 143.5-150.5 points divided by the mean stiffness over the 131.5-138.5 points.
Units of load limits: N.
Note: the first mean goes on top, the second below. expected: 0.93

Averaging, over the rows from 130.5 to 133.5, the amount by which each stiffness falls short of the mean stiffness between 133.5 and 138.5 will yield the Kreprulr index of -14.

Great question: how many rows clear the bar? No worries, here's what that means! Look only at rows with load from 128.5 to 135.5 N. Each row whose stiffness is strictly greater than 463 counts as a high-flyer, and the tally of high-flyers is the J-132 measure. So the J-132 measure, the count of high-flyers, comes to 7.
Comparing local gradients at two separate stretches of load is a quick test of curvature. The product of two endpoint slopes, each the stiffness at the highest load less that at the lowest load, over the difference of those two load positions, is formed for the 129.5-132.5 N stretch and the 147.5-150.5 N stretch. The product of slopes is -50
